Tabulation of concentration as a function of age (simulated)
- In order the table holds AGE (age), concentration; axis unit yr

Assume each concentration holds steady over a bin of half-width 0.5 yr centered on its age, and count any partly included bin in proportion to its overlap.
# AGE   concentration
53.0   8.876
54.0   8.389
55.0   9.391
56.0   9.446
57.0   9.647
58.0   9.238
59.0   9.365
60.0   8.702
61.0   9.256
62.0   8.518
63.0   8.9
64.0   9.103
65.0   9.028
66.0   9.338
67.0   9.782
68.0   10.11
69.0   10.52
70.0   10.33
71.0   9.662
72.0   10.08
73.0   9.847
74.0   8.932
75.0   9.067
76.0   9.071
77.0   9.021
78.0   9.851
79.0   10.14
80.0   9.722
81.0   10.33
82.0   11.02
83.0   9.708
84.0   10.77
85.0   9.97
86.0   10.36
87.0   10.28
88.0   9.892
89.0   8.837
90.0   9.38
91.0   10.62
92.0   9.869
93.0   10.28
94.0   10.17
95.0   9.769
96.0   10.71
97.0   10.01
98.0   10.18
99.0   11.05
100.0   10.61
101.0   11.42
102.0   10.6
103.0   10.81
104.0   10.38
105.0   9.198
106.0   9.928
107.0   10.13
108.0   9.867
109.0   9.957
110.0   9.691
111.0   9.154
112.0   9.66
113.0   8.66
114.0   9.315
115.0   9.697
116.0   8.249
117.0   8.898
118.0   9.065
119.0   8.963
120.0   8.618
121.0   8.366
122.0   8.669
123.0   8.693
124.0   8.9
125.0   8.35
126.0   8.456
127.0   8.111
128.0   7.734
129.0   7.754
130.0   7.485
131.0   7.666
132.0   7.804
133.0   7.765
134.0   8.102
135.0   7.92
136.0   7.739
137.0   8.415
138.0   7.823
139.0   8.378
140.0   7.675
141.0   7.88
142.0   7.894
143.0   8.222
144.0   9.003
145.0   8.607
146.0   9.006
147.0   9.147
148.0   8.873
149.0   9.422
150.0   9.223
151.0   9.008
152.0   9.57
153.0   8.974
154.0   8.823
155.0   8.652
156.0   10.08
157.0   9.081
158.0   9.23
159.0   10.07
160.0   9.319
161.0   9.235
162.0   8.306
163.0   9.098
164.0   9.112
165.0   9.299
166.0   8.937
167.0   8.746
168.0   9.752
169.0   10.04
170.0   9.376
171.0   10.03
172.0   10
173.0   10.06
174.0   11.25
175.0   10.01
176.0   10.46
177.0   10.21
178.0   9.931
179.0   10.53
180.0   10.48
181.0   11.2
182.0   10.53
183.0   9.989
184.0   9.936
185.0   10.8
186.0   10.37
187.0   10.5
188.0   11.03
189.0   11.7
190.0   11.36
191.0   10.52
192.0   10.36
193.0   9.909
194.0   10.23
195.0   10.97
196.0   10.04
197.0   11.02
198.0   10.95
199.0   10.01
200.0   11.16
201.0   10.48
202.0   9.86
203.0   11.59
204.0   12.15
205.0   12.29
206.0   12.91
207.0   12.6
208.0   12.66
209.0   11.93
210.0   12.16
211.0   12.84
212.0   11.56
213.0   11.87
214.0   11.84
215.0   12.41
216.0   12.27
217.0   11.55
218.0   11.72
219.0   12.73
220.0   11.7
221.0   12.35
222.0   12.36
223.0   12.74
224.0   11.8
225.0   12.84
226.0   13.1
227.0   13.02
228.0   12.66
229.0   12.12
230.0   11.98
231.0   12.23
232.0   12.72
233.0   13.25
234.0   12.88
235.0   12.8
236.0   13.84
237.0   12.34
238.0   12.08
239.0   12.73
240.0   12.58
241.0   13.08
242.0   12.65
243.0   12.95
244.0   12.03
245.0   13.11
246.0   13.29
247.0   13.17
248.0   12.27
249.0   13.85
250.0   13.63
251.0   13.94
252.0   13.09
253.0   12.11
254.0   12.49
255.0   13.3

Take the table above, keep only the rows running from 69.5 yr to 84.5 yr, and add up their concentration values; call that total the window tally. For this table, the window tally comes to 148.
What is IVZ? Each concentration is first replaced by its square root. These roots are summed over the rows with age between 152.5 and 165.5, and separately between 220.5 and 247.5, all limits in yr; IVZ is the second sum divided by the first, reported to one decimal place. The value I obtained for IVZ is 2.4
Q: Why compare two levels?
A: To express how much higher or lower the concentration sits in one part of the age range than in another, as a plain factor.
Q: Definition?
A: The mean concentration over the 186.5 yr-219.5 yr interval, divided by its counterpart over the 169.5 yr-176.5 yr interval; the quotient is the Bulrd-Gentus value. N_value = 1.12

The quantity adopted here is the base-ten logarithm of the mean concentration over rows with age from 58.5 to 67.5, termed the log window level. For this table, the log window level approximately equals 0.96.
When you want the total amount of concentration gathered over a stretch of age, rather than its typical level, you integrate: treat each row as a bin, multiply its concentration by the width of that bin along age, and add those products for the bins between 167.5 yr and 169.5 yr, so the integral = 19.8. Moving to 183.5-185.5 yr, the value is 20.7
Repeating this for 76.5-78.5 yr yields 18.9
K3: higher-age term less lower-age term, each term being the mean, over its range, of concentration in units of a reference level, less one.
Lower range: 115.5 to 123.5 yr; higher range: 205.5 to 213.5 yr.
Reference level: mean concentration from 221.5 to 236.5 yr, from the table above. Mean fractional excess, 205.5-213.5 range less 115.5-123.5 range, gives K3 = 0.29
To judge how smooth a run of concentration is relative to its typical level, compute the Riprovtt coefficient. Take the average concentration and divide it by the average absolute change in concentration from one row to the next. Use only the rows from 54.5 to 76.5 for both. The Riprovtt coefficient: 26.5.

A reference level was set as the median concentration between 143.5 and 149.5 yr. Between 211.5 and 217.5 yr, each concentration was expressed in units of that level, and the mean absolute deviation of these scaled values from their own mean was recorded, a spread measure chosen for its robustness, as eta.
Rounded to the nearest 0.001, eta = 0.031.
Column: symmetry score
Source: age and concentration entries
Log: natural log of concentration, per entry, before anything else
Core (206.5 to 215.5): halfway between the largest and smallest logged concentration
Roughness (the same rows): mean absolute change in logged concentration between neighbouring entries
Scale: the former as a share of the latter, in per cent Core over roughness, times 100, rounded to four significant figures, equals 6276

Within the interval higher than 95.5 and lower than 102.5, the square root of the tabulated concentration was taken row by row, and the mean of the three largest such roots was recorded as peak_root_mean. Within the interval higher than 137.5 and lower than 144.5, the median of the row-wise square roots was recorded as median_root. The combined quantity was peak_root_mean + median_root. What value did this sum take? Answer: 6.13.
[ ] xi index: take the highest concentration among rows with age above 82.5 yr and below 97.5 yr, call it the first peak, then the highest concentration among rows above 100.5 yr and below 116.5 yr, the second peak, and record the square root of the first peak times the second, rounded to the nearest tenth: 11.1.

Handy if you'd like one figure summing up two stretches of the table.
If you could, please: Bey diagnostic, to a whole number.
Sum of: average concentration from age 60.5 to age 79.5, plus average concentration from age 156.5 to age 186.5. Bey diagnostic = 19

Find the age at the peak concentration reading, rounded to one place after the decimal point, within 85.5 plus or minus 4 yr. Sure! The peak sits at 82.0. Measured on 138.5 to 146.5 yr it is 146.0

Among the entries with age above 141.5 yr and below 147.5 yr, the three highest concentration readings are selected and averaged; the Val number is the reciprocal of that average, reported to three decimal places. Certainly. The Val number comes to 0.110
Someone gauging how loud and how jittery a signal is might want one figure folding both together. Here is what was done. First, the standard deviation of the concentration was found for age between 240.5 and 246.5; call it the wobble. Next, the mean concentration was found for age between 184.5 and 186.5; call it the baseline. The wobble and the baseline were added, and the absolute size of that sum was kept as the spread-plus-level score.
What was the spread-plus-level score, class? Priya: 11.0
